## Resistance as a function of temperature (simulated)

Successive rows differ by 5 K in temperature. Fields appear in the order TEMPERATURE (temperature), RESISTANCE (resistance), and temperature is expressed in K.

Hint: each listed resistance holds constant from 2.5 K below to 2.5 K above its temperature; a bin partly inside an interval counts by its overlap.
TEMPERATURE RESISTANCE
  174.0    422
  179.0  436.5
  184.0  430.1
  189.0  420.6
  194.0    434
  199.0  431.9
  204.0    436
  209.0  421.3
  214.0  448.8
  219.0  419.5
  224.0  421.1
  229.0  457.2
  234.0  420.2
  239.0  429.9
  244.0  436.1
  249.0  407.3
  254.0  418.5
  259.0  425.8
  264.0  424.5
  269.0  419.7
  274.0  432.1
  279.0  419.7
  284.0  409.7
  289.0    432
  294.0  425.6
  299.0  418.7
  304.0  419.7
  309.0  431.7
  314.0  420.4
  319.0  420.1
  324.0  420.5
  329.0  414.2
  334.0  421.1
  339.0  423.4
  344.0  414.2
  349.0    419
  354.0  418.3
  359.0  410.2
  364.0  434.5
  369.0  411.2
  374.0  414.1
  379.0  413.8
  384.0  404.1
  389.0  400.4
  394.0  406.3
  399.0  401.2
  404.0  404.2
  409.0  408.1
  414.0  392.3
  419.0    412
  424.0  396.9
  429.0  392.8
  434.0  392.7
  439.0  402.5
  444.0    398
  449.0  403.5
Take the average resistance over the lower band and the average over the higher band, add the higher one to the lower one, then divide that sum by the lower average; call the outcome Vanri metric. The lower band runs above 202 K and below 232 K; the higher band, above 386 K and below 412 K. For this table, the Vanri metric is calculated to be 1.931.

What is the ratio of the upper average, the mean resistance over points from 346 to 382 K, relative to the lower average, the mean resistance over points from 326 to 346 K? 1.00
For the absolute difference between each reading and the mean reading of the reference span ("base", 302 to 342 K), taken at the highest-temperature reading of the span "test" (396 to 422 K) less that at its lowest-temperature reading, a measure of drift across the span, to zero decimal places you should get -11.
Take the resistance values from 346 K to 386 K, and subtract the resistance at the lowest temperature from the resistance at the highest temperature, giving -14.9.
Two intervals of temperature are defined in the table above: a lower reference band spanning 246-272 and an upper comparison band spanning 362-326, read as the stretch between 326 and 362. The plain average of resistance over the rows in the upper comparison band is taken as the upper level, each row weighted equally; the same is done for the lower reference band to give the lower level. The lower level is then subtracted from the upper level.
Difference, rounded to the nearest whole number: -2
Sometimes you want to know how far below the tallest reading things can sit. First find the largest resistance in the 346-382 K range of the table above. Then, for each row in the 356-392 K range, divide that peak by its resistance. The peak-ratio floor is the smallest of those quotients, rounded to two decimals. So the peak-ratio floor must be 1.00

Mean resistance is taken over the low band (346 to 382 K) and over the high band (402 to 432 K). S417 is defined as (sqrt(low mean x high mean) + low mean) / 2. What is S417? 413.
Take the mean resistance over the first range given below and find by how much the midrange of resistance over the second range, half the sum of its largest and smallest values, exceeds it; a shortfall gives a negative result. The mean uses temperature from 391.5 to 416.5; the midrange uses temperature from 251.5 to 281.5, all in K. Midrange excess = 23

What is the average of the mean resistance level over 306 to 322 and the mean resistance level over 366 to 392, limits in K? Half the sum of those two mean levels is 416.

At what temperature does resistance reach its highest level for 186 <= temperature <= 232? 229.0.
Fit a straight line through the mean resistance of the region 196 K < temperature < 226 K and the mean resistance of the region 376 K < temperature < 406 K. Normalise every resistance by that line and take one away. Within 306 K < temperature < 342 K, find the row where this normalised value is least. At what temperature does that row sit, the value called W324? 329.0 K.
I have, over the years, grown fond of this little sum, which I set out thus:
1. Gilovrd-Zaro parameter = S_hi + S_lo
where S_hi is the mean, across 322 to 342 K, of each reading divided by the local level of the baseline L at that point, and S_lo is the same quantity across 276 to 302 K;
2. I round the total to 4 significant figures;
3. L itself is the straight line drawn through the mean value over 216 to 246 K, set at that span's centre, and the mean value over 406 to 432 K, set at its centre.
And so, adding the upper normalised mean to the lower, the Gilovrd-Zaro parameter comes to 2.012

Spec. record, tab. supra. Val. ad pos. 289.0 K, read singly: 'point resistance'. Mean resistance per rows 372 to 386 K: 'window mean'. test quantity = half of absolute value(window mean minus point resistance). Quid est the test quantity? 11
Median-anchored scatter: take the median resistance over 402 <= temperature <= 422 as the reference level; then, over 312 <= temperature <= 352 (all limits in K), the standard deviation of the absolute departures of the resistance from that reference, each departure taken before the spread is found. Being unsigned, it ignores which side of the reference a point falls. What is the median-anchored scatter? 3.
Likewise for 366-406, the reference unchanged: 3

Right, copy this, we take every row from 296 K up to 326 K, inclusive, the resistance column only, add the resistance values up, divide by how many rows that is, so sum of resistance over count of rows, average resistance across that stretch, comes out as 422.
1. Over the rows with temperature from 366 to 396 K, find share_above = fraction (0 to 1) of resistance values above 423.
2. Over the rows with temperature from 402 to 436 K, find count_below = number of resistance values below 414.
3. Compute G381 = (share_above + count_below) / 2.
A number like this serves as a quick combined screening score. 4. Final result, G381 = 3.5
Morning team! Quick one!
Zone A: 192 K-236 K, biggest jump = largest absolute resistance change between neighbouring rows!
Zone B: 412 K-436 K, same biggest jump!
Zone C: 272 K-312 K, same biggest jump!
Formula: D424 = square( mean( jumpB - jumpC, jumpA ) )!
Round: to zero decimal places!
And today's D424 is 296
